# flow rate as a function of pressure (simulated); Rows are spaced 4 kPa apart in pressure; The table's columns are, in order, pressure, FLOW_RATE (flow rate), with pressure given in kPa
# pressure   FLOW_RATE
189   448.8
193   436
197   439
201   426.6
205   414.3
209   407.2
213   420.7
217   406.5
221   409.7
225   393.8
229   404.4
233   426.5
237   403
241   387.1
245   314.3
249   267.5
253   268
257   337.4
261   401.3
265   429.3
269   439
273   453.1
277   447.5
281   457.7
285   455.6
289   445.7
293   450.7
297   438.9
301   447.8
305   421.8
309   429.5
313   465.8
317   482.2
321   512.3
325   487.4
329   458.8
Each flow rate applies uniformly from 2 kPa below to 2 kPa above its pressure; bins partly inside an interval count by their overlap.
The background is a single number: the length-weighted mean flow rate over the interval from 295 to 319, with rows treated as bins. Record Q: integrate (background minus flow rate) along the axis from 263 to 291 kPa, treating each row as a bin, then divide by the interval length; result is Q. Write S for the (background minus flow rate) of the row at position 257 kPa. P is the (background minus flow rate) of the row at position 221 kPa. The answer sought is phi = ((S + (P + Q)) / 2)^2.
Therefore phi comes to 5555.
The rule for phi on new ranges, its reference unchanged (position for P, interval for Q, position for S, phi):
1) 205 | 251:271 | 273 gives 2530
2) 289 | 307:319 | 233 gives 34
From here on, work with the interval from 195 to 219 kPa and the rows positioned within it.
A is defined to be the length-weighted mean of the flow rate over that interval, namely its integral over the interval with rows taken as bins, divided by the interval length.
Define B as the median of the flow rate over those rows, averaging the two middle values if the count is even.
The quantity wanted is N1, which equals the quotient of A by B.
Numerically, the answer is 1.00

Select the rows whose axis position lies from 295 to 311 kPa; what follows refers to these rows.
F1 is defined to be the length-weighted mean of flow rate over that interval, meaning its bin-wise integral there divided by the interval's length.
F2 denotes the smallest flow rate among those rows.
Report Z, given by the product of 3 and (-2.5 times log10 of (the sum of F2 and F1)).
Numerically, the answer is -22.0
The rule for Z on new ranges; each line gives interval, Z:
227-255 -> -20.9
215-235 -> -21.8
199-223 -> -21.9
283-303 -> -22.1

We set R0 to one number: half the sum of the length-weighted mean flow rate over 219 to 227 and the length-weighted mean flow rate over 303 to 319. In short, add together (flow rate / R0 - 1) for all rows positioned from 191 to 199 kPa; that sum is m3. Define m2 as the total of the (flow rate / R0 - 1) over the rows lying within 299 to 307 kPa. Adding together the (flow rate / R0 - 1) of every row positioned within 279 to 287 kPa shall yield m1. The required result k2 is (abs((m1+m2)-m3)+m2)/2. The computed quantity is 0.09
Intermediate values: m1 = 0.14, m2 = 0.04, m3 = 0.06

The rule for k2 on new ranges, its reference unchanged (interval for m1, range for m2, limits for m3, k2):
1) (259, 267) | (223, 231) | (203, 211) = -0.01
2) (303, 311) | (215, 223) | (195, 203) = 0.02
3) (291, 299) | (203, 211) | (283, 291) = 0.01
